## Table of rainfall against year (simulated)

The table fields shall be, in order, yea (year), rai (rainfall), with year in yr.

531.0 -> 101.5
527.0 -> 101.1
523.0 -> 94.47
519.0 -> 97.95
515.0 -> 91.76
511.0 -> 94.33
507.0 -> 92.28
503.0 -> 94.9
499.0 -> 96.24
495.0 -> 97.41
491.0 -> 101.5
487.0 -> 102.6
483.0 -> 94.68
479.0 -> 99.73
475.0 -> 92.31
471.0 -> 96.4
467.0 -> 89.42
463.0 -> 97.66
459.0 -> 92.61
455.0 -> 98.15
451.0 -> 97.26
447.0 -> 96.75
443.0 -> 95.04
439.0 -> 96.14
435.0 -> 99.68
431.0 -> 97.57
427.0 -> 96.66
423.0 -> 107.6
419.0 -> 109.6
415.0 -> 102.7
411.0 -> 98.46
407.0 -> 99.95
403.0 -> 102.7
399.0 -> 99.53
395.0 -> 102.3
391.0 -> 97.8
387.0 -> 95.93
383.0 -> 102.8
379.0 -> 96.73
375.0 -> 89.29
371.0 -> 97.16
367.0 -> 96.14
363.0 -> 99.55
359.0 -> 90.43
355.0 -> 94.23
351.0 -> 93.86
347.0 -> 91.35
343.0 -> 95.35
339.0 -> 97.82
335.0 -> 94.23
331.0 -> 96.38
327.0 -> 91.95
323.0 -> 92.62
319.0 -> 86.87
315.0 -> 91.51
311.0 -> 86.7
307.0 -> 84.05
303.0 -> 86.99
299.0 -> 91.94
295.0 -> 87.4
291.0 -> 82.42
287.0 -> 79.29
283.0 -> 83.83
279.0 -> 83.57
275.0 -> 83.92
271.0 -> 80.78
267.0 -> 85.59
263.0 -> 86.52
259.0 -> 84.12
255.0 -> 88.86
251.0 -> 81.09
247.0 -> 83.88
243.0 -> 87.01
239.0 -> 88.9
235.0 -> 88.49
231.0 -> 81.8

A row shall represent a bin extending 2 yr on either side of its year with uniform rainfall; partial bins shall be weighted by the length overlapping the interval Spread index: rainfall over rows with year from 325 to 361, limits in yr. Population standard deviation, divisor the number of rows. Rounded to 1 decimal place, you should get 2.3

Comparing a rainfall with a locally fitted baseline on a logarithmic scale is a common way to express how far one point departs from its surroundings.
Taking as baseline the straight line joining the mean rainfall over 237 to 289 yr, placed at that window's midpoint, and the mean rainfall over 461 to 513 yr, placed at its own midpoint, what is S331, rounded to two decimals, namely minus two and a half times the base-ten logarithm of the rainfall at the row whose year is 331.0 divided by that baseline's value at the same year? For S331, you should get -0.10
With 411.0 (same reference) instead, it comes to -0.07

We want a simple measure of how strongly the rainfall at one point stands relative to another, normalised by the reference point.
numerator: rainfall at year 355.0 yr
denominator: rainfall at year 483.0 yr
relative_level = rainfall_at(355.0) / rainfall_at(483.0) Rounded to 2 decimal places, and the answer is 1.00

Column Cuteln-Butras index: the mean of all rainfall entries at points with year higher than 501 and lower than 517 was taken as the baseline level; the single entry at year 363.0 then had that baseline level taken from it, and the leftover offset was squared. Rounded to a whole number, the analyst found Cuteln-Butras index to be 39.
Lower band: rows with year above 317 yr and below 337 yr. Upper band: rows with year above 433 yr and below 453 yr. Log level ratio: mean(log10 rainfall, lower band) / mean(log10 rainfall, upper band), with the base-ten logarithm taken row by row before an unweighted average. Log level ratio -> 0.989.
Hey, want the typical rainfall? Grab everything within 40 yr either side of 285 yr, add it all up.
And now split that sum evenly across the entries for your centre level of 86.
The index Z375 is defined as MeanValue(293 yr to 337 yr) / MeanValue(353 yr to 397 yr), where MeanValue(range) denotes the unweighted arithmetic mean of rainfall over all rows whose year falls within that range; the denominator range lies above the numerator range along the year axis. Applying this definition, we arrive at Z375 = 0.93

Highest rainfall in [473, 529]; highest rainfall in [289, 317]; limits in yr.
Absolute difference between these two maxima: 11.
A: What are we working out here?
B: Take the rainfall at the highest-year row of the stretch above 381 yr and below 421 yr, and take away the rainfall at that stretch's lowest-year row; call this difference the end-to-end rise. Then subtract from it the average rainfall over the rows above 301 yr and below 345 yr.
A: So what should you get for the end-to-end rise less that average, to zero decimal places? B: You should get -85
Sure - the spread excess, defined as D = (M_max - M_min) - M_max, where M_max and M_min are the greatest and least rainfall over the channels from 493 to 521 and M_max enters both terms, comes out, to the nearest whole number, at -92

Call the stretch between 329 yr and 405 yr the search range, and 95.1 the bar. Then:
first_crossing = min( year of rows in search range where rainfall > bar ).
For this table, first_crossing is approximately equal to 331.0 yr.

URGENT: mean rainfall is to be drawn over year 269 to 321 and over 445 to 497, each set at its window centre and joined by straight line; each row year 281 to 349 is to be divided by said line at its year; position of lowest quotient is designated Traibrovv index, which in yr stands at 287.0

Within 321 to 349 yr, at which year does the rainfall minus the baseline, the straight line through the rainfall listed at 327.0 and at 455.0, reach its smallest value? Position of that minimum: 347.0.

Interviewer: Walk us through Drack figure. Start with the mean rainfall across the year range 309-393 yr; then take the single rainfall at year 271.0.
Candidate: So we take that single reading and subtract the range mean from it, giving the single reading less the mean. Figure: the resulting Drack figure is -13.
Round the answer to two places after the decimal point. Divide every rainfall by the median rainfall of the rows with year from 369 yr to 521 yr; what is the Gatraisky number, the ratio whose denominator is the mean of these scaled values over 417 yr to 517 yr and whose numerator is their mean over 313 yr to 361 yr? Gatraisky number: 0.96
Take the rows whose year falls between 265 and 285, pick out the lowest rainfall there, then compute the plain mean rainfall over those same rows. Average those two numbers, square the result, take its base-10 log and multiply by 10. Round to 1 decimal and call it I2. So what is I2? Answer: 38.3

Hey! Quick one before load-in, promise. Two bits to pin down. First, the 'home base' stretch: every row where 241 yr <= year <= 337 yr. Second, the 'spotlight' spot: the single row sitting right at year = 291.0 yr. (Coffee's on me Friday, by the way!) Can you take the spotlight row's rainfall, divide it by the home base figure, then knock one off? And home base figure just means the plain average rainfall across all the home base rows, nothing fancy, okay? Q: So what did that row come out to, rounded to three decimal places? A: -0.050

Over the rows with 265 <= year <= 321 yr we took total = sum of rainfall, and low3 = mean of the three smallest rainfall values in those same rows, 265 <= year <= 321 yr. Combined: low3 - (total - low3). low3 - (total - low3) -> -1033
